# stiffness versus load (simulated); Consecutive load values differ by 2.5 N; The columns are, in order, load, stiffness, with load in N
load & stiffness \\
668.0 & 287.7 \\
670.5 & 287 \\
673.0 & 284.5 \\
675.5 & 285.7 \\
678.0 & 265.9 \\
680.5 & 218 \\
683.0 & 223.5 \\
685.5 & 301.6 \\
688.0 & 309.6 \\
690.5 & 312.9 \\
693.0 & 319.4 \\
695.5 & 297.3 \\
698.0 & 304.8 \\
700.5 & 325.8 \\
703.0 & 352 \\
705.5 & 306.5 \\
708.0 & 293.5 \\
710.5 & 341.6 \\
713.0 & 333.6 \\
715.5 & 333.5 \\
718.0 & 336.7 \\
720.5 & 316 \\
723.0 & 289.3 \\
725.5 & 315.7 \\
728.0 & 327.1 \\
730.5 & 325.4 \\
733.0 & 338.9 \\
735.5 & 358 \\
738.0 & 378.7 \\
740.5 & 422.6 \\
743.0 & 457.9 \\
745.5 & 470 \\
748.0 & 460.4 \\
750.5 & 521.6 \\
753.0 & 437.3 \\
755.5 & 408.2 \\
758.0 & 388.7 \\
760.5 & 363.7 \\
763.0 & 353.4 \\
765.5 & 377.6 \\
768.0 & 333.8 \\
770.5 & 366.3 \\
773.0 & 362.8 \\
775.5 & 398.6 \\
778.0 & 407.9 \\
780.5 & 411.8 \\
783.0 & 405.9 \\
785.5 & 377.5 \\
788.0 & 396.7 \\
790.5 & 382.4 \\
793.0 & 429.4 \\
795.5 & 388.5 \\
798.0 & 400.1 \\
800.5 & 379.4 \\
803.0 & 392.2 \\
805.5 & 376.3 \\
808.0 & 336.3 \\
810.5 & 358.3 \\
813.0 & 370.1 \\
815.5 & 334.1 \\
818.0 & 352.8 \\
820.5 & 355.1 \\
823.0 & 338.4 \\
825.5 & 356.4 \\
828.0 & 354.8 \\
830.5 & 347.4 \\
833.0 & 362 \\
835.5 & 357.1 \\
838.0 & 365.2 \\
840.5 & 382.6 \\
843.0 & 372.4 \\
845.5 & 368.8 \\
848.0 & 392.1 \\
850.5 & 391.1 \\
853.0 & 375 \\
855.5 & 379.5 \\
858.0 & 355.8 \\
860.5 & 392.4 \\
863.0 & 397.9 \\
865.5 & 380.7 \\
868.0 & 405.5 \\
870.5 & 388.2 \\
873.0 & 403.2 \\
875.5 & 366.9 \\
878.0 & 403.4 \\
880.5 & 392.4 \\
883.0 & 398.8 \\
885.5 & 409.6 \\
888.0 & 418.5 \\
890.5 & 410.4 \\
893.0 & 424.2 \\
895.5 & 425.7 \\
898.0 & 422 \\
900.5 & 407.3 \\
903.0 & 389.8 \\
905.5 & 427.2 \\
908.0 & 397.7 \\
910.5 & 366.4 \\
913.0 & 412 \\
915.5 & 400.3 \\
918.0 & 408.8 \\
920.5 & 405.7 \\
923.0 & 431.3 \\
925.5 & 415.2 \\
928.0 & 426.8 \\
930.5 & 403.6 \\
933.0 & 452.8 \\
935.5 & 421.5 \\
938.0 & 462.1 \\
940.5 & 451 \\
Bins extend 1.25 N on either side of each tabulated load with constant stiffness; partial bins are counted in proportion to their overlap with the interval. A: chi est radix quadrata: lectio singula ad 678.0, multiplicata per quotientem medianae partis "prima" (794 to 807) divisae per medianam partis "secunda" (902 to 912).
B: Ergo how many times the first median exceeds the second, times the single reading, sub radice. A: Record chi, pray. 16.2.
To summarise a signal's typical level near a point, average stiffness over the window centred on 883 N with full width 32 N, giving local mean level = 405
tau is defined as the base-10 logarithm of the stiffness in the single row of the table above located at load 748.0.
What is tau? 2.66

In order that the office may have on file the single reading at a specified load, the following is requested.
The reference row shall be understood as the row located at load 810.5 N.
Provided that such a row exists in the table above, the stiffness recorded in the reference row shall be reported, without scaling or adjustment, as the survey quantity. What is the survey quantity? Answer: 358.3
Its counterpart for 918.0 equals 408.8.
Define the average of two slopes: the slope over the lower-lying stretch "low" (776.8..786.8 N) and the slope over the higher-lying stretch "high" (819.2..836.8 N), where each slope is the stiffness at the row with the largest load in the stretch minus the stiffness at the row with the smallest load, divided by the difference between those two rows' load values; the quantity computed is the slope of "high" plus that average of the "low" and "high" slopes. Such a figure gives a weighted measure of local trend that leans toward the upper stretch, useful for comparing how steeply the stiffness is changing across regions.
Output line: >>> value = -2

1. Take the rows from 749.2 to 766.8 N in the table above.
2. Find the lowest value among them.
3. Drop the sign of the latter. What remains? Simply 353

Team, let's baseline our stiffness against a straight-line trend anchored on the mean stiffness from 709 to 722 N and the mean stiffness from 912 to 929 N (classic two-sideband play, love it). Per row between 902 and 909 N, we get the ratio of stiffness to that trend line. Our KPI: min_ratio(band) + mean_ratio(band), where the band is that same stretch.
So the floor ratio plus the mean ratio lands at 1.95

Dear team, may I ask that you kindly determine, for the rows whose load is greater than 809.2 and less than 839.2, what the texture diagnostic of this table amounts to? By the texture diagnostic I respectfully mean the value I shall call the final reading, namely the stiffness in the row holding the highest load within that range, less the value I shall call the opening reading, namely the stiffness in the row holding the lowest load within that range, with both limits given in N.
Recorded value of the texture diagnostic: 7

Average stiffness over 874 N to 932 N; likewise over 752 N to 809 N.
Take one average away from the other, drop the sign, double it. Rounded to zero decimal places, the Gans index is 43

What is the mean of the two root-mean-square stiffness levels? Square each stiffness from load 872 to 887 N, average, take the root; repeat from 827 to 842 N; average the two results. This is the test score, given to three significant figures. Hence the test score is 379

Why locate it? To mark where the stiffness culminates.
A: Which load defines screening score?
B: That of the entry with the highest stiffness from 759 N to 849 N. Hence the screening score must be 793.0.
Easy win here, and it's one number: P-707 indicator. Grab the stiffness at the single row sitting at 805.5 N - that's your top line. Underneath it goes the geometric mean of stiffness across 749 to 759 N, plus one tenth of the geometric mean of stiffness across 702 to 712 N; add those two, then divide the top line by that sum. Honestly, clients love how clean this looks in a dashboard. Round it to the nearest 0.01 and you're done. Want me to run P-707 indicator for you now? 0.80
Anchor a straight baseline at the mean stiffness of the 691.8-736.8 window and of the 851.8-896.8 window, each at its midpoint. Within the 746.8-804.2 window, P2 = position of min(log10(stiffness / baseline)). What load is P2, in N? 768.0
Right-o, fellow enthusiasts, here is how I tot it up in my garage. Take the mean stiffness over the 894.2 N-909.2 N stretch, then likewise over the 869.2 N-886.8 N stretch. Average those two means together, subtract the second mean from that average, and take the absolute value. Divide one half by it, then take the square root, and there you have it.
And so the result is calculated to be 0.243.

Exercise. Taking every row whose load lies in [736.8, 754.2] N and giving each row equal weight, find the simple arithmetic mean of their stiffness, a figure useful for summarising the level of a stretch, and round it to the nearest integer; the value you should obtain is 450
